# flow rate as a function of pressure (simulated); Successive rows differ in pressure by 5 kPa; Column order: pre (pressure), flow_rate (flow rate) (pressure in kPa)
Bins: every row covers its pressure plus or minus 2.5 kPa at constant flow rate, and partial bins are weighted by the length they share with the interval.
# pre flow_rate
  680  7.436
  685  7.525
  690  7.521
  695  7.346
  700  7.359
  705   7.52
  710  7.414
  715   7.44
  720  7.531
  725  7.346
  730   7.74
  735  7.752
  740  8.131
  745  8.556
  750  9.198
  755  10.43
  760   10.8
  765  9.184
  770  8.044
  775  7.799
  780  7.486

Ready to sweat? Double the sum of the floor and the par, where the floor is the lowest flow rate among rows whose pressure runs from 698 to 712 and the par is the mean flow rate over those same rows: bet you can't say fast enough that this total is 29.6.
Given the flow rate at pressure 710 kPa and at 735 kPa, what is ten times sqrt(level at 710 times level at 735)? 76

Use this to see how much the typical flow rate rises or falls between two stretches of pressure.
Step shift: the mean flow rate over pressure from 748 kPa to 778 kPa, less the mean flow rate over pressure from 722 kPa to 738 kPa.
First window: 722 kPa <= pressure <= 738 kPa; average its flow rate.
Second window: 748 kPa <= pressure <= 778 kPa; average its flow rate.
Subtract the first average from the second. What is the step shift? 1.6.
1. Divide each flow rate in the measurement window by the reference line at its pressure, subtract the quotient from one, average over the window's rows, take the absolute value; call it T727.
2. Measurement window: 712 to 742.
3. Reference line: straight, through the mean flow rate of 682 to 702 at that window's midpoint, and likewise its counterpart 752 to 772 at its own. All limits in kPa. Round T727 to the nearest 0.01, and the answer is 0.10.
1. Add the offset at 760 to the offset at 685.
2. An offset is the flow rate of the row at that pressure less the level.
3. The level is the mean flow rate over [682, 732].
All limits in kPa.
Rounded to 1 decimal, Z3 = 3.4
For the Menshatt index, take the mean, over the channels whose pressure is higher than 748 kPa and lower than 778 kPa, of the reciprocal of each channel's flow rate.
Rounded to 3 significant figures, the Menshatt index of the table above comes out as 0.110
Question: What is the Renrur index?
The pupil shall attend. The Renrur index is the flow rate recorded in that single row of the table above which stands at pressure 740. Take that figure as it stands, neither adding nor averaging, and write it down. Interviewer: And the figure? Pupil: 8.131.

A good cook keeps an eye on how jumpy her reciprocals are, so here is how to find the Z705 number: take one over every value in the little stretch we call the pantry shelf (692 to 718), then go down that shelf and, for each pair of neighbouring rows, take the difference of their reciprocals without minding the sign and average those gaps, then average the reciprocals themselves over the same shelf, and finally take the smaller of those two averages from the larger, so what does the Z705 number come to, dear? 0.133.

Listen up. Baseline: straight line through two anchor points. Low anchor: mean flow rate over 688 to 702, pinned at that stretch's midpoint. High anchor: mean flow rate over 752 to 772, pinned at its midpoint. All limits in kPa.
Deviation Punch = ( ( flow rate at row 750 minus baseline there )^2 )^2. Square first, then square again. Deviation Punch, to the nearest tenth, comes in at 0.0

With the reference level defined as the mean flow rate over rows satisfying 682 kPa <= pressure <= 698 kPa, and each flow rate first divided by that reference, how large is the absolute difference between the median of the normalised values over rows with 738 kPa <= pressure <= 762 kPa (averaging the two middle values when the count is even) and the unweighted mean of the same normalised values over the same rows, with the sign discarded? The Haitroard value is 0.030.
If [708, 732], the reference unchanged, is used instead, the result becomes 0.007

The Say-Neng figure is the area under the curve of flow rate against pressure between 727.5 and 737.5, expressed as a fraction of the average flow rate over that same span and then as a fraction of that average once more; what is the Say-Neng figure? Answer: 1.29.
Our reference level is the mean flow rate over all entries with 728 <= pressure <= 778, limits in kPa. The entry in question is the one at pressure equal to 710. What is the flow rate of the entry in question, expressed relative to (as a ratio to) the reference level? 0.85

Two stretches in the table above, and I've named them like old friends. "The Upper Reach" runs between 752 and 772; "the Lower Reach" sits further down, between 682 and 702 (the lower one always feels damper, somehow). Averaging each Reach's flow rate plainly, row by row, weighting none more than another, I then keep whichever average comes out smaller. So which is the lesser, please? 7.44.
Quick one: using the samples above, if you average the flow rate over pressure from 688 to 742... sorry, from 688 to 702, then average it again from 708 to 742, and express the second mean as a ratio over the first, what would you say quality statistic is 1.03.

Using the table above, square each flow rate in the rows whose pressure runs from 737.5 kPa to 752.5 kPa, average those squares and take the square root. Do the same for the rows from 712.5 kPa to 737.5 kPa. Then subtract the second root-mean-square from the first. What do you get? 1.08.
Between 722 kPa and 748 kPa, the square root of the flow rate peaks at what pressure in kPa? 745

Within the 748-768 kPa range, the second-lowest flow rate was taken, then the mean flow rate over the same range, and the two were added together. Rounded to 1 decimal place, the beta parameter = 19.1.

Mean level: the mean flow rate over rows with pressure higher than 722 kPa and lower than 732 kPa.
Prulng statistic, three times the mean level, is 22.6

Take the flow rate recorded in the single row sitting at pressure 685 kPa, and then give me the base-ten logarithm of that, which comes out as 0.88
